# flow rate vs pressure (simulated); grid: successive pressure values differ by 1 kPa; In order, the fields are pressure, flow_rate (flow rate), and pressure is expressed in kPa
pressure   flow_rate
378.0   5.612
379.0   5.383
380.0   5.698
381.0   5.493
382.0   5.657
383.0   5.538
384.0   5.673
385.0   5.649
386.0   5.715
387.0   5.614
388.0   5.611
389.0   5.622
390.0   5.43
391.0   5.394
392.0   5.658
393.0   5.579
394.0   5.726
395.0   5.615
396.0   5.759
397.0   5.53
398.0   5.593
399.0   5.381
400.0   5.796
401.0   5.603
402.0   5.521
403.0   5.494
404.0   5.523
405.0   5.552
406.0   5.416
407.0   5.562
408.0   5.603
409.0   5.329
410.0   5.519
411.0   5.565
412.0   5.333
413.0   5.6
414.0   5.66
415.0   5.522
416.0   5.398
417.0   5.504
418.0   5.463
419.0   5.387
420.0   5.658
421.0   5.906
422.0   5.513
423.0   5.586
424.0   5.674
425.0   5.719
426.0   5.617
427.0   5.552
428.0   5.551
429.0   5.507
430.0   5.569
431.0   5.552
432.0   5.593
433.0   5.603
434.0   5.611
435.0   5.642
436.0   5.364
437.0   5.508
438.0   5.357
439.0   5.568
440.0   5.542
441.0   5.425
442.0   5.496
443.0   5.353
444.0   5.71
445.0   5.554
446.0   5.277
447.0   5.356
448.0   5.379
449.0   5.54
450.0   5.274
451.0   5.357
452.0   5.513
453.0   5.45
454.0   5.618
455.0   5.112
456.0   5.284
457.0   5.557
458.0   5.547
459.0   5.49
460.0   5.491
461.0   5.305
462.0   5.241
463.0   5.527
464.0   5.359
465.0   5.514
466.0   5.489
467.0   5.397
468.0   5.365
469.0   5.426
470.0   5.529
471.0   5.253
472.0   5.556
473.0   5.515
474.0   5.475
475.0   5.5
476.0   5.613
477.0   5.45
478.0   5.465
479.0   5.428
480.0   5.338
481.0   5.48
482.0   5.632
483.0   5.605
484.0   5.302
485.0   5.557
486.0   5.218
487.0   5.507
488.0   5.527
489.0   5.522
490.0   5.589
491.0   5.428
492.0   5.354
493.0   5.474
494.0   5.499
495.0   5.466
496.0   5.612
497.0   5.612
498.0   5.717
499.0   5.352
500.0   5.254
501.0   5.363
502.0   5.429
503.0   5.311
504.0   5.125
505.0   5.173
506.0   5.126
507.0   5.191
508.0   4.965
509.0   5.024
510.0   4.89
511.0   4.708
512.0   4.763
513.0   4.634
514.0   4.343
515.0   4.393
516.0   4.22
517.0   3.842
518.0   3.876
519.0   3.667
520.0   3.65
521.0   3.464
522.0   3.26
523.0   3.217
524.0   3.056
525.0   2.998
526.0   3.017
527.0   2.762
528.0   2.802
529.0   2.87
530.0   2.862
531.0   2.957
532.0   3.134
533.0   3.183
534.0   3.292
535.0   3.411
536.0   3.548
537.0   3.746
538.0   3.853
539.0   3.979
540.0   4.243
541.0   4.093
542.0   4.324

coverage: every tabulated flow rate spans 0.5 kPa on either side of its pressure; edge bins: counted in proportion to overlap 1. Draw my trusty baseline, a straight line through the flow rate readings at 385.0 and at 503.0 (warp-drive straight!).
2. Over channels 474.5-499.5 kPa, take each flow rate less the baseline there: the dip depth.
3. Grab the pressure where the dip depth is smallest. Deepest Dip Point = 486.0 kPa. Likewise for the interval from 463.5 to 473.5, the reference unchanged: 471.0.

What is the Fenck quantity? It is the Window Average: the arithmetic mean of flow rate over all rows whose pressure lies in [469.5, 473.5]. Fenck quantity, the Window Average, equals 5.46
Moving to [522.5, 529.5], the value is 2.96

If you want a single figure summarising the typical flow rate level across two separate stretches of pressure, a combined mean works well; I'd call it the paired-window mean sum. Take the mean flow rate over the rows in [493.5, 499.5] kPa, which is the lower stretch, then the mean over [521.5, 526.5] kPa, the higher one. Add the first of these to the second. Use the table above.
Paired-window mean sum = 8.7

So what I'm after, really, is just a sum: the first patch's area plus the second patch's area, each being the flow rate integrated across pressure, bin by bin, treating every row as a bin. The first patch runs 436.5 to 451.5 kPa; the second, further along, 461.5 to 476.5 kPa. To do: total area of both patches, 163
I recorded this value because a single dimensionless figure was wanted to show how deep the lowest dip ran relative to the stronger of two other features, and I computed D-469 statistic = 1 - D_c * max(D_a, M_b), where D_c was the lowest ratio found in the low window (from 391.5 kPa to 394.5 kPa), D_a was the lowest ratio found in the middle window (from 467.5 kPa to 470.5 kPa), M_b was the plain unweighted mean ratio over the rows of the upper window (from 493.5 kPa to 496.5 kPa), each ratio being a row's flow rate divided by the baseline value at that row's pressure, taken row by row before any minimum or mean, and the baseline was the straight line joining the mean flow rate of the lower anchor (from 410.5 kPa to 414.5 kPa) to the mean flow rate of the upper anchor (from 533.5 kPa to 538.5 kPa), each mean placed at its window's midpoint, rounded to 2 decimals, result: -0.25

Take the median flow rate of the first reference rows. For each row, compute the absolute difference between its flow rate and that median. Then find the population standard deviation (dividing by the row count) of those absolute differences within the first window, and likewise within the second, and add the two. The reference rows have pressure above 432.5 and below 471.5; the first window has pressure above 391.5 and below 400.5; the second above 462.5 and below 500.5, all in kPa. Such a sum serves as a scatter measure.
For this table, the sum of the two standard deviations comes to 0.158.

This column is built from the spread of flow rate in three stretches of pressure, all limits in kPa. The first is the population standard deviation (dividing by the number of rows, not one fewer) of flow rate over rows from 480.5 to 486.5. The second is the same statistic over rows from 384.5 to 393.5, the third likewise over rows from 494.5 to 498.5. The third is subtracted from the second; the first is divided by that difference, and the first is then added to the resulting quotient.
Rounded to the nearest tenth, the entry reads 14.9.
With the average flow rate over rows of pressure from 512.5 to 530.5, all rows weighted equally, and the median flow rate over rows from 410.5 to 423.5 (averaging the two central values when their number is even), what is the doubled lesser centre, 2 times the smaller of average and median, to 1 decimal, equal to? 7.0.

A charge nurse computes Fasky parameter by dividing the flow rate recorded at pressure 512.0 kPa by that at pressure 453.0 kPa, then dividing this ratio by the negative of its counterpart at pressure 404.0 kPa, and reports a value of -0.158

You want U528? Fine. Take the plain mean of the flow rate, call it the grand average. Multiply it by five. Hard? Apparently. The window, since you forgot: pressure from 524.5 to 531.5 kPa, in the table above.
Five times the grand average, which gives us 14.5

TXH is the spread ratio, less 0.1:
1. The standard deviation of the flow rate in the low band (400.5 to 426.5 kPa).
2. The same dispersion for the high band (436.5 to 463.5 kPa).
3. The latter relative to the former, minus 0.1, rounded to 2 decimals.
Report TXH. 0.99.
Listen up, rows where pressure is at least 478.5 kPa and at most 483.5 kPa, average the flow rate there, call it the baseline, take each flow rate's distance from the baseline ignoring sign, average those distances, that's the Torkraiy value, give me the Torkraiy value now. 0.098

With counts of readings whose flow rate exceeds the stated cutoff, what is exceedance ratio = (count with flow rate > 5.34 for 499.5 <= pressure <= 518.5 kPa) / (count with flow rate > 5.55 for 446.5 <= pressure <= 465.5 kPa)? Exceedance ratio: 1.0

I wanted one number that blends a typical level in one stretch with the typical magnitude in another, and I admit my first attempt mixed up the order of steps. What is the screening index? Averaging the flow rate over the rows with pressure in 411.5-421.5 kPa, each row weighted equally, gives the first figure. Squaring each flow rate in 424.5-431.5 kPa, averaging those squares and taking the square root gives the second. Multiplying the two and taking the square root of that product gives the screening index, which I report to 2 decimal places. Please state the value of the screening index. 5.56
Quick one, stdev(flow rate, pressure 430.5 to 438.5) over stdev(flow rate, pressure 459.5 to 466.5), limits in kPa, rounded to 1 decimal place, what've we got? 1.0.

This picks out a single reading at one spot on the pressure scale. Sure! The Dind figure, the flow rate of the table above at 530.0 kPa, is 2.862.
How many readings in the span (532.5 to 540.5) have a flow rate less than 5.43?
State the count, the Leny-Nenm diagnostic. 8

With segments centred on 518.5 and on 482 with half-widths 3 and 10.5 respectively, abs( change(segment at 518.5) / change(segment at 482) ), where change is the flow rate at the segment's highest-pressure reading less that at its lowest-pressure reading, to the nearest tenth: 3.7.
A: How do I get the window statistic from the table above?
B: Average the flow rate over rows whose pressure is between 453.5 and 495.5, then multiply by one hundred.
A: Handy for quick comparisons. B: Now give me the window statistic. 545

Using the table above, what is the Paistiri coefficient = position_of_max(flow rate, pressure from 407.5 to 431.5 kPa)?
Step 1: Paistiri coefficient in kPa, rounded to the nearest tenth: 421.0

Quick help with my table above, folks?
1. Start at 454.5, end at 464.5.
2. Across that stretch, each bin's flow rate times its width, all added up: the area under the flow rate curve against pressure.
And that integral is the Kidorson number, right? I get 54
